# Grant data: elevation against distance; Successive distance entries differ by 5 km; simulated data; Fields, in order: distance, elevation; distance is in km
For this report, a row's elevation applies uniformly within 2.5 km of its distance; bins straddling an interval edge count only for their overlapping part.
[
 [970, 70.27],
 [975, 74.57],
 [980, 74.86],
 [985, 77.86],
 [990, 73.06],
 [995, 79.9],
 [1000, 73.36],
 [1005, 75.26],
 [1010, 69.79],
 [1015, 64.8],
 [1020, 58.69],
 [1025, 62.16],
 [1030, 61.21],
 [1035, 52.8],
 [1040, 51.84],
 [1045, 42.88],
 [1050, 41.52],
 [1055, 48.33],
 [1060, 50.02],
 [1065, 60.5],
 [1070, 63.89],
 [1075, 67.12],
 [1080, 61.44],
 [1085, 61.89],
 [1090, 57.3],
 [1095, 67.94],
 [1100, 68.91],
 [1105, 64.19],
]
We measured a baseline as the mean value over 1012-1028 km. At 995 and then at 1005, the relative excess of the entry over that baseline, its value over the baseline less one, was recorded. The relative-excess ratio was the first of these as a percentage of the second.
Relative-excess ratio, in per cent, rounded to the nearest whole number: 135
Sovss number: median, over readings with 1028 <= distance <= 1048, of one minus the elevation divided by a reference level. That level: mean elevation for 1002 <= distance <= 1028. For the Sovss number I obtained 0.21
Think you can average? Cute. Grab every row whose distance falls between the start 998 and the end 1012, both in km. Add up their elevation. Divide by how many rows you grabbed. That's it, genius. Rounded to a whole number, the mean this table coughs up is 73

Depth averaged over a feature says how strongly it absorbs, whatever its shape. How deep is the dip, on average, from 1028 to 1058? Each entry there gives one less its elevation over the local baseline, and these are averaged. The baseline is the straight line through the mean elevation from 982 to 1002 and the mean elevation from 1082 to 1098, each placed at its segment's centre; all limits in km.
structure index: 0.28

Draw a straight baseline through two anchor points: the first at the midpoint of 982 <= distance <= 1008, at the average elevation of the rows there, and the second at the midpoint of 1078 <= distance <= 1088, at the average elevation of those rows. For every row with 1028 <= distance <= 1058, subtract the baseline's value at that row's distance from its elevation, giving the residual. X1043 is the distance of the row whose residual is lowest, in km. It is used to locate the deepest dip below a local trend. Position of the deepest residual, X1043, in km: 1050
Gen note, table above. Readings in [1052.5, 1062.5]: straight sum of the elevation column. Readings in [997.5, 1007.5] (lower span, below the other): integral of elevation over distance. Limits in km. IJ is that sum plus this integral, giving 841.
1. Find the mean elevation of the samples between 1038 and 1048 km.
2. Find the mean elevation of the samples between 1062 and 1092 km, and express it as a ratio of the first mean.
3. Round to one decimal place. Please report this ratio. 1.3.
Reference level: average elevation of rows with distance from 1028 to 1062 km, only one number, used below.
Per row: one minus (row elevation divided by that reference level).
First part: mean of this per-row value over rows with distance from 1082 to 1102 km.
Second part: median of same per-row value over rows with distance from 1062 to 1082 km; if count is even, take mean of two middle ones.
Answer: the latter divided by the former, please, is 0.9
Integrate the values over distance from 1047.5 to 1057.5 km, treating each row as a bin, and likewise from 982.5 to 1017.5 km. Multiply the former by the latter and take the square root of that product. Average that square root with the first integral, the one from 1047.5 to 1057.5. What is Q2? 762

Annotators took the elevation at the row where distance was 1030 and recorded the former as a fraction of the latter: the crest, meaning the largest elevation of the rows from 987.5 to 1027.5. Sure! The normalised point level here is 0.77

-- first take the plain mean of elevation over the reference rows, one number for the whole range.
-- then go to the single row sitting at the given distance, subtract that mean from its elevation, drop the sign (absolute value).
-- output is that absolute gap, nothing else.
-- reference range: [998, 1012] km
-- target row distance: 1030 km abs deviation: 12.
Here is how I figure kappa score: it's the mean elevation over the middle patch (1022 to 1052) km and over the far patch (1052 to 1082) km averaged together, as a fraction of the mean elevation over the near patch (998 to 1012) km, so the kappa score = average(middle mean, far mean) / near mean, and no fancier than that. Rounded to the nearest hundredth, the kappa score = 0.76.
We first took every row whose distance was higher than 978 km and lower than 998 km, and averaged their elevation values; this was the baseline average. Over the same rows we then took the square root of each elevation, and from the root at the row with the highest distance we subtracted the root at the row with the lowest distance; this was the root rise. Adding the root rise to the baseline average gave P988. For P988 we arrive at 77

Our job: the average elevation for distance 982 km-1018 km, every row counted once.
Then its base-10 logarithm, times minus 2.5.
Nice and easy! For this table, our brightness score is -4.66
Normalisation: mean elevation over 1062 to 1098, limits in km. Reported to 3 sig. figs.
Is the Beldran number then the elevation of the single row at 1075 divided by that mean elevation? 1.07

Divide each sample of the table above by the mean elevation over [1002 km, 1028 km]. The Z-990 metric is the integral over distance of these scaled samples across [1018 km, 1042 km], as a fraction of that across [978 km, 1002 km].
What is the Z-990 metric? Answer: 0.76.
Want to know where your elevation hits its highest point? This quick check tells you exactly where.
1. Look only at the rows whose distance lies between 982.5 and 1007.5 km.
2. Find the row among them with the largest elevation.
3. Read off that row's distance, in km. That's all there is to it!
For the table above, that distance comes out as 995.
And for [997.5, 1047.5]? 1005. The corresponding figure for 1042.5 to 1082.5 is 1075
